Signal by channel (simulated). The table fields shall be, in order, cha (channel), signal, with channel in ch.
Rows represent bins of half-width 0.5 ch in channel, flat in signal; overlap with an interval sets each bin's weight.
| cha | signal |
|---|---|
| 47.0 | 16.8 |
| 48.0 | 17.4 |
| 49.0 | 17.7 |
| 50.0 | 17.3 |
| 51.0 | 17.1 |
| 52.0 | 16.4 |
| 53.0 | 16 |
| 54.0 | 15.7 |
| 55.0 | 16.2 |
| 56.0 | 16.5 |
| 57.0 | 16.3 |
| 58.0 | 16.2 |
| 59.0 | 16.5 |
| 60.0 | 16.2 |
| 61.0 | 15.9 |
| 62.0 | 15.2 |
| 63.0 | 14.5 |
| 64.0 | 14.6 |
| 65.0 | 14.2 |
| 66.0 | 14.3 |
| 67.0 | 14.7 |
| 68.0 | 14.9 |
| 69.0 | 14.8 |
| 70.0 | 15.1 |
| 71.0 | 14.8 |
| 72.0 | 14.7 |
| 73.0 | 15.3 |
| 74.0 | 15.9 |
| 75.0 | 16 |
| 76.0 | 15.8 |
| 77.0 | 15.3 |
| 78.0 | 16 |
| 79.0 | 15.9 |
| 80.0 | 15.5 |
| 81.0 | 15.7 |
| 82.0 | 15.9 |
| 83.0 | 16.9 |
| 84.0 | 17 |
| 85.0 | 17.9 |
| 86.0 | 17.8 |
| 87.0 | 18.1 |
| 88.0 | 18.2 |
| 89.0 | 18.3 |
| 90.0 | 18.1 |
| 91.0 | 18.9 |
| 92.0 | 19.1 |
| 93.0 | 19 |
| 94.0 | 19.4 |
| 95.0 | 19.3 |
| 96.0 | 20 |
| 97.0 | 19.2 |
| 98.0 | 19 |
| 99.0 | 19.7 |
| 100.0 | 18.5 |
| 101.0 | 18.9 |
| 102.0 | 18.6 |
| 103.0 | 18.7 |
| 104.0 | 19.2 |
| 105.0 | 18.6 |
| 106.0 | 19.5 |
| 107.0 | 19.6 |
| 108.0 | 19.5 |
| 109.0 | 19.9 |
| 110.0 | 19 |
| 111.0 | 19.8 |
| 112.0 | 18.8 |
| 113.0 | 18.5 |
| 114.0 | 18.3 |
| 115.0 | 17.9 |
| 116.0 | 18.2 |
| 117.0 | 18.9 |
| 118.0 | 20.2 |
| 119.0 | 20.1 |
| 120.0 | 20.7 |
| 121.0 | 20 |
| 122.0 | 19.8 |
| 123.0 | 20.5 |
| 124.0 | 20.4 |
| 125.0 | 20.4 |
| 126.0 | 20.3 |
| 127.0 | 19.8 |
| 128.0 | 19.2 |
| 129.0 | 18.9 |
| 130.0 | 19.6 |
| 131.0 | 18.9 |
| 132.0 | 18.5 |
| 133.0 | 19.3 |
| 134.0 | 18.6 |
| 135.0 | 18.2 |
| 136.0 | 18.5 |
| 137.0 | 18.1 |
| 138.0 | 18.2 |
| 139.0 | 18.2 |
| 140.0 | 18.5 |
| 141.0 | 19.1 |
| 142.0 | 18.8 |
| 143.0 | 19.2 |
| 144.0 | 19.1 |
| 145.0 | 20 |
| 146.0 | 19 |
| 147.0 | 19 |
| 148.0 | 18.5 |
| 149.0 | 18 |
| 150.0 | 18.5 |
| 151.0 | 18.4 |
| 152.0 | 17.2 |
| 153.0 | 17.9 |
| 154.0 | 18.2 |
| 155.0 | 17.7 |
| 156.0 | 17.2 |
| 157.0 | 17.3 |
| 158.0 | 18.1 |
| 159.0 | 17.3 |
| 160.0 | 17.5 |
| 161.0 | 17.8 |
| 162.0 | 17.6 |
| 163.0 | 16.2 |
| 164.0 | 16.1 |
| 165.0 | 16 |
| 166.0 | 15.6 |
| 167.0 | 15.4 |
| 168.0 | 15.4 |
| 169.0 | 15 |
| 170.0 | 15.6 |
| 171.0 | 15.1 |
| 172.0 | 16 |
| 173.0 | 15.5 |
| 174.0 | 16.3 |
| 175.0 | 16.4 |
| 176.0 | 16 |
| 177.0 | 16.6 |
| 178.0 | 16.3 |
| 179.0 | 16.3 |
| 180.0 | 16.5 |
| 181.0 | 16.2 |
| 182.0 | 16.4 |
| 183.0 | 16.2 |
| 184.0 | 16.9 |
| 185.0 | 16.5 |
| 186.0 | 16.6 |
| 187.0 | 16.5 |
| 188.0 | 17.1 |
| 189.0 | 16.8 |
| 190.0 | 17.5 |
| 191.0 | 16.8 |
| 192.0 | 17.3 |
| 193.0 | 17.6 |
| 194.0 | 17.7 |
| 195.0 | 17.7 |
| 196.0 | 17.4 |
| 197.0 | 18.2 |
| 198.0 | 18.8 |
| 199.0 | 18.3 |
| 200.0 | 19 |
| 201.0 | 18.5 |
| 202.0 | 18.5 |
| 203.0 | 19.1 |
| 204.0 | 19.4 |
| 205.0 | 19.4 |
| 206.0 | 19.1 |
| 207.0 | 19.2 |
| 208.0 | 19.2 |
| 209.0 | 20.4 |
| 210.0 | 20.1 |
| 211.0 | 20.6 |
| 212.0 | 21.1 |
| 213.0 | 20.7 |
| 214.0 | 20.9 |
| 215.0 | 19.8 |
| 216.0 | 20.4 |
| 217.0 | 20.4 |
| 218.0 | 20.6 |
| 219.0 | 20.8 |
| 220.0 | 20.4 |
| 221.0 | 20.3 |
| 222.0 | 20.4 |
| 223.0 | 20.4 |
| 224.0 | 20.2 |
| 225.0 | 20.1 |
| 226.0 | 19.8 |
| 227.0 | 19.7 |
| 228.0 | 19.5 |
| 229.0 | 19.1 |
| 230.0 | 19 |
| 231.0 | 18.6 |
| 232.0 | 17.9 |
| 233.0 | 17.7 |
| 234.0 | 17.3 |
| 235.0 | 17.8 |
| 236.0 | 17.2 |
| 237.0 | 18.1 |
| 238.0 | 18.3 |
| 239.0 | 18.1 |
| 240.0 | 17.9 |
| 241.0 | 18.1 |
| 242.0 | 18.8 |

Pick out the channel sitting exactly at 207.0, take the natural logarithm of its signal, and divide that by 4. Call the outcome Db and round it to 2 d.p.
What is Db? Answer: 0.74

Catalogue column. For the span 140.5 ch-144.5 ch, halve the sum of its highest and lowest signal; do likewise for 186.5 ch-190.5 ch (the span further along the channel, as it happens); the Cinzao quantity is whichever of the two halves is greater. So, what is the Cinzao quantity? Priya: 19.0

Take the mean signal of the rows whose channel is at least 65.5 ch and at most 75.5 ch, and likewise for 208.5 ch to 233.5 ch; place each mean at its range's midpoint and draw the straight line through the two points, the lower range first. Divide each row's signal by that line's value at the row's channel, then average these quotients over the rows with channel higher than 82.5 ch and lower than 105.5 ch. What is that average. 1.18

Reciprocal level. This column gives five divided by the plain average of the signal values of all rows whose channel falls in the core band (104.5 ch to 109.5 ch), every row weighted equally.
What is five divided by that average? 0.257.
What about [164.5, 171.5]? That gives 0.324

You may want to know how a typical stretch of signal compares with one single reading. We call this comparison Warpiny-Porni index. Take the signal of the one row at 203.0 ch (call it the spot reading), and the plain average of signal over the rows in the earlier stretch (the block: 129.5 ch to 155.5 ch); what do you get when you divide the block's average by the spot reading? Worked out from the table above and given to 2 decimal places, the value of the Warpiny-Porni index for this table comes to 0.97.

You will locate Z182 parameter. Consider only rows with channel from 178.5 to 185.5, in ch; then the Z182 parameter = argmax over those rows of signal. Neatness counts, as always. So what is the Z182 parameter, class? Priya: 184.0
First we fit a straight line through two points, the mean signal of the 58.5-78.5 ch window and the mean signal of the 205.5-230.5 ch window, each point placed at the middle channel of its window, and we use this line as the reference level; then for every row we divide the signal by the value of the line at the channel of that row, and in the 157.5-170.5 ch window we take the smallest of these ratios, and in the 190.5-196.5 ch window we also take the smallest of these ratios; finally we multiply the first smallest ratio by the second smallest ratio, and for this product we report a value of 0.71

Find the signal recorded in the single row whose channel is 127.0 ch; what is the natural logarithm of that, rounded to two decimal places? 2.99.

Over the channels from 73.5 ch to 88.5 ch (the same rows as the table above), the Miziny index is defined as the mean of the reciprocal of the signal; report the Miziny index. 0.0607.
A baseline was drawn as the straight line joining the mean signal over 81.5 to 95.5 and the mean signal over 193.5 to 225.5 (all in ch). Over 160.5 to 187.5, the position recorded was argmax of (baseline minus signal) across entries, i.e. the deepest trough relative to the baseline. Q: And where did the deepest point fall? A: 169.0 ch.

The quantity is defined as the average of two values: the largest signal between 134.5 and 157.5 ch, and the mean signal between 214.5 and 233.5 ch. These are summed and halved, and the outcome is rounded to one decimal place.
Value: 19.9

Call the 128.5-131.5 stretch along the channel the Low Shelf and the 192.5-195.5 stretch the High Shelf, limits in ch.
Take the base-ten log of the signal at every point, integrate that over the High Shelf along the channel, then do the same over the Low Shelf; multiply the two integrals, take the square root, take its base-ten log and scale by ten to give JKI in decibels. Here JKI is 5.790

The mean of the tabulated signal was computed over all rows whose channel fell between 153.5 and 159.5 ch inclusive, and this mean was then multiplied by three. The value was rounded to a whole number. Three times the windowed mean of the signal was 53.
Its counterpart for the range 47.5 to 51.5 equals 52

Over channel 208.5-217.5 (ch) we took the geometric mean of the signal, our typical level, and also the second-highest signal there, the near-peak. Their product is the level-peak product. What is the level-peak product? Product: 428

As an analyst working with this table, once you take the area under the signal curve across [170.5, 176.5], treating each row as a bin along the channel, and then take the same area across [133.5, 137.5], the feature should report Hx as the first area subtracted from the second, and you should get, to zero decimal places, -22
